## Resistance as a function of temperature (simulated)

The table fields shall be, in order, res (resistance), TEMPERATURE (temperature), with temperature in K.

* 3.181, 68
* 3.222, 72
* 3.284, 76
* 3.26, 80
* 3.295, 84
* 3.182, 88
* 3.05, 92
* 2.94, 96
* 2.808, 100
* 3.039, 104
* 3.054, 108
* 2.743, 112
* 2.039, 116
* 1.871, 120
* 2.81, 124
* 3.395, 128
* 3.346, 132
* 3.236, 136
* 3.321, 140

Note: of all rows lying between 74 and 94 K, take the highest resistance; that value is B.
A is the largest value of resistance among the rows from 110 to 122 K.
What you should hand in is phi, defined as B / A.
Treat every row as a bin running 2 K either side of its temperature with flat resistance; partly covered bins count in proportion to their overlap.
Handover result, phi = 1.20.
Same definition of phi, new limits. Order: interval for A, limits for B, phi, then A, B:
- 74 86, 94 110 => 0.93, 3.295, 3.054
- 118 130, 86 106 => 0.94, 3.395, 3.182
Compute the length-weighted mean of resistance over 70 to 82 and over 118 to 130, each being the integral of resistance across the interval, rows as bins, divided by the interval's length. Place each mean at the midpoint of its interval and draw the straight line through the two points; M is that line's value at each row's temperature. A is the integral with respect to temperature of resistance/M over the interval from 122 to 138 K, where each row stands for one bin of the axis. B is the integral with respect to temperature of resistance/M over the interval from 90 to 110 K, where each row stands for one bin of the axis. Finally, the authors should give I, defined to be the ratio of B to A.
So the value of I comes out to 1.0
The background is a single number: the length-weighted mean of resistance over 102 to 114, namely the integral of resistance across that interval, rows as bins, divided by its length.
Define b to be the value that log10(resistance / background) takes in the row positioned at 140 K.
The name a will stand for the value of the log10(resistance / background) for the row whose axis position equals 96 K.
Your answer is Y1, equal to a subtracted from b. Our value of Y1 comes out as 0.05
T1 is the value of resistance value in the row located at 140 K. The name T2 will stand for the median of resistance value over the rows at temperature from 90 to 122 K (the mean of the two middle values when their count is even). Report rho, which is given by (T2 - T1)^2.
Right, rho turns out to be 0.2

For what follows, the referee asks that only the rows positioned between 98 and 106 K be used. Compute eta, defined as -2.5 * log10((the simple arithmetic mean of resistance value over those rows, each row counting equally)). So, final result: -1.16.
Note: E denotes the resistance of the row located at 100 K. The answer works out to 2.808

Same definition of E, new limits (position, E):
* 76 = 3.284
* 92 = 3.05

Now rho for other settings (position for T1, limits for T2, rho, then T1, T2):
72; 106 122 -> 0.7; 3.222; 2.39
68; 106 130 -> 0.2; 3.181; 2.78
